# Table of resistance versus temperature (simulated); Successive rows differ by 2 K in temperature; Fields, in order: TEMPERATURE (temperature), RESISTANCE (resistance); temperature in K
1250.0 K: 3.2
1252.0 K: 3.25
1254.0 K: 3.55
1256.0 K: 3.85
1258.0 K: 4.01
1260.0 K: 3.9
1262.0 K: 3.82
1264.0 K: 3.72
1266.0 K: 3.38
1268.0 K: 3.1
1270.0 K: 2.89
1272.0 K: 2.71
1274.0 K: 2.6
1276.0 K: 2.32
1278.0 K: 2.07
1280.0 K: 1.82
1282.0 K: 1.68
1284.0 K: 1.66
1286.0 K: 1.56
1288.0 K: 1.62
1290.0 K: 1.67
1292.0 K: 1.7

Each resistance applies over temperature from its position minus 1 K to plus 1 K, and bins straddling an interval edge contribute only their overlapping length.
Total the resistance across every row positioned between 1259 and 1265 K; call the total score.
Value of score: 11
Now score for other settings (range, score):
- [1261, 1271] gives 17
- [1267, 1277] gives 14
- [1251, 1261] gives 19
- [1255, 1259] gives 8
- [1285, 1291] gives 5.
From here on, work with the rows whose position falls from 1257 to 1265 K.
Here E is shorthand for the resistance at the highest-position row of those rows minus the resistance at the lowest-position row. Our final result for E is -0.3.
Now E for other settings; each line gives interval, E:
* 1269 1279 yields -0.8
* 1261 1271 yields -0.9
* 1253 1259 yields 0.5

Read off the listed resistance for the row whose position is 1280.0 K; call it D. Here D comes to 1.82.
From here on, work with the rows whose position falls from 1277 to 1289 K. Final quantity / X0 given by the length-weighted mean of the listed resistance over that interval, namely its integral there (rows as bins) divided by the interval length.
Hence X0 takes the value 1.7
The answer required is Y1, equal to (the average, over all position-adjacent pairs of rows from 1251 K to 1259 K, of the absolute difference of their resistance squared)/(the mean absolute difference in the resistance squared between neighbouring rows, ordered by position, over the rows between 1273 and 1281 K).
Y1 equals 1.60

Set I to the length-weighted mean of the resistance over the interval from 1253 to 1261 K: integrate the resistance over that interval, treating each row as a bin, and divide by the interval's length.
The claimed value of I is 3.8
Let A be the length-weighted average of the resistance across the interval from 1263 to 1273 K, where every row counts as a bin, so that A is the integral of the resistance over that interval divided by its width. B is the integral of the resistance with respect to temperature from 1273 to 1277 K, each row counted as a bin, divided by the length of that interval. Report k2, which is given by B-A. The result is -0.7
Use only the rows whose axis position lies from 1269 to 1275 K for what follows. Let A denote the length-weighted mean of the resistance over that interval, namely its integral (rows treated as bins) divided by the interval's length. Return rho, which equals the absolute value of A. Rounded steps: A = 2.7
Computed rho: 2.7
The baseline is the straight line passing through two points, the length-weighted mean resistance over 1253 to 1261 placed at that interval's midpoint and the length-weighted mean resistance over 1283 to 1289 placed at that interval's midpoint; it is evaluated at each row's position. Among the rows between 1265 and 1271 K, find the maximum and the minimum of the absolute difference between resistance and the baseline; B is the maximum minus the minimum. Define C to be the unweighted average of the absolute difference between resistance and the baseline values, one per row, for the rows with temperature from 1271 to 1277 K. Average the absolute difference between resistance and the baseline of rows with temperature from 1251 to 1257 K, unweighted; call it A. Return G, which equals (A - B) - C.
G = 0.27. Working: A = 0.51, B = 0.18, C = 0.052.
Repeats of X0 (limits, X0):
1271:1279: 2.4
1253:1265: 3.8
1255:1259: 3.9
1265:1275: 2.9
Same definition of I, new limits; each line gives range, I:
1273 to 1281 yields 2.2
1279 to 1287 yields 1.7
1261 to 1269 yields 3.5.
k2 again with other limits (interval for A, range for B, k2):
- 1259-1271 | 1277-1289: -1.7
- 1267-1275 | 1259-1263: 1.0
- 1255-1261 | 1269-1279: -1.4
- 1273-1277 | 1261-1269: 1.0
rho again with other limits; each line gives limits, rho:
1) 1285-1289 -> 1.6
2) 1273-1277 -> 2.5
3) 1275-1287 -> 1.9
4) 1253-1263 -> 3.8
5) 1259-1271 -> 3.5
